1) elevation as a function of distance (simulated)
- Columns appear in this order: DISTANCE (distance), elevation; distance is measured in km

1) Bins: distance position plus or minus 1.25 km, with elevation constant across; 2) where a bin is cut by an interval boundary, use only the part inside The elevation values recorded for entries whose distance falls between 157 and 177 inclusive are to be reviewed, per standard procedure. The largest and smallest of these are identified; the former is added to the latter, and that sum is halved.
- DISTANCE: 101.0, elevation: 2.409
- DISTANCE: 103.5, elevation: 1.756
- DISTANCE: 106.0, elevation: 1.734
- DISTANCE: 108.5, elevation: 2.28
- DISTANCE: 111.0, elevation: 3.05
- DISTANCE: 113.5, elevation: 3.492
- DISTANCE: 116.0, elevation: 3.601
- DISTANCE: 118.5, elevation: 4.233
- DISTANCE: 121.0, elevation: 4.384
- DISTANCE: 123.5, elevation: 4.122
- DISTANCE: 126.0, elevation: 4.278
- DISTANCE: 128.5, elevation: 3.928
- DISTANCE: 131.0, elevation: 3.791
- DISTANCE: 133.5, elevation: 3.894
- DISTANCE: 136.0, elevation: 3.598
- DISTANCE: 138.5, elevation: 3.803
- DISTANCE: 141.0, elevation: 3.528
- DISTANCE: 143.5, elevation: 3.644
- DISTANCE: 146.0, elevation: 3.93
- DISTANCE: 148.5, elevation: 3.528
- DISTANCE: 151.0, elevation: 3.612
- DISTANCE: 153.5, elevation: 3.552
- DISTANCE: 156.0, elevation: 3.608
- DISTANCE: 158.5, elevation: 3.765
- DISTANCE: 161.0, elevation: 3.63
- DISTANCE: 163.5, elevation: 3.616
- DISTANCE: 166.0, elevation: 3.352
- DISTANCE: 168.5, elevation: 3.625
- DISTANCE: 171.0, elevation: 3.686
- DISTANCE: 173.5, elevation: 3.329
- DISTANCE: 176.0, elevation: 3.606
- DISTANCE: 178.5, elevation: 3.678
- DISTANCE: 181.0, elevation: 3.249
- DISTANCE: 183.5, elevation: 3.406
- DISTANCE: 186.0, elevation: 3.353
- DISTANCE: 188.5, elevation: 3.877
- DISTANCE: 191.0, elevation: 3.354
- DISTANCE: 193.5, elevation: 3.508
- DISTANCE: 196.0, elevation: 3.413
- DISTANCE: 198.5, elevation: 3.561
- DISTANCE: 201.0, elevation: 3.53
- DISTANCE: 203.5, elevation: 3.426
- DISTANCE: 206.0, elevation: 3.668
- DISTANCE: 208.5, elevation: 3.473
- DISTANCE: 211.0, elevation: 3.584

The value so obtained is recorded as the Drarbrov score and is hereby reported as 3.55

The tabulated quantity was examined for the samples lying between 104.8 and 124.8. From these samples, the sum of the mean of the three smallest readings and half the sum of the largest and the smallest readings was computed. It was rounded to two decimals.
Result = 5.41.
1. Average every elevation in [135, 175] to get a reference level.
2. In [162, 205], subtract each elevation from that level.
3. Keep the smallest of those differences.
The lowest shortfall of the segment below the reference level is -0.26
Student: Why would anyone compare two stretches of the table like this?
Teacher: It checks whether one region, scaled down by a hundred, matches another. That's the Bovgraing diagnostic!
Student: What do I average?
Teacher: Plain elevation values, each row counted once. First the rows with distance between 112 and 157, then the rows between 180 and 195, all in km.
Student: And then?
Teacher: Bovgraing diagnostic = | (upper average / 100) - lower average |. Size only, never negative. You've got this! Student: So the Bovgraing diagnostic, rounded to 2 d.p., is 3.77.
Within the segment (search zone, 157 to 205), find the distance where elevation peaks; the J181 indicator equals 188.5 km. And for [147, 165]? 158.5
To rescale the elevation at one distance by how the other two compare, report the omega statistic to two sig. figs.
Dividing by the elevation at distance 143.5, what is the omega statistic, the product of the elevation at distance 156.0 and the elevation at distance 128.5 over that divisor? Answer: 3.9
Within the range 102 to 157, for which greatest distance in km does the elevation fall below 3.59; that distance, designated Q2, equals 153.5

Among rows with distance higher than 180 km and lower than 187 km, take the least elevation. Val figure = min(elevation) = 3.249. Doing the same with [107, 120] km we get 2.28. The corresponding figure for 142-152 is 3.528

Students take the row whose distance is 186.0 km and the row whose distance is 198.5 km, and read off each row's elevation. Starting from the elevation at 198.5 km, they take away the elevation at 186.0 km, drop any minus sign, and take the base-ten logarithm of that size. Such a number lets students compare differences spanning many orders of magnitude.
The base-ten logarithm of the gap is -0.68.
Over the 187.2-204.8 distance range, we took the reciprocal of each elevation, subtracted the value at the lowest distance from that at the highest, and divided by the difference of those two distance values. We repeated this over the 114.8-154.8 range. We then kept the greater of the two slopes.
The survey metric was 0.0023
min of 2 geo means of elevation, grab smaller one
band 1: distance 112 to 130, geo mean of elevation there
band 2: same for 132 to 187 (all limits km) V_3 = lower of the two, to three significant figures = 3.59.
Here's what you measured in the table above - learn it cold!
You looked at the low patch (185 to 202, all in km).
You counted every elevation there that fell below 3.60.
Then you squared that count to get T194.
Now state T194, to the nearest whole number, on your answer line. 36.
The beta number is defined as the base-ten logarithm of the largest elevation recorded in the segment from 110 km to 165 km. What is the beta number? 0.642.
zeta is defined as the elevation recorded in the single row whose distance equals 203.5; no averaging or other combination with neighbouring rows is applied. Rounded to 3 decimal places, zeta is 3.426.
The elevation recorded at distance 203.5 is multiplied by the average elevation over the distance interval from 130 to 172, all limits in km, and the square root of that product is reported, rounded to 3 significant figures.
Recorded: 3.54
